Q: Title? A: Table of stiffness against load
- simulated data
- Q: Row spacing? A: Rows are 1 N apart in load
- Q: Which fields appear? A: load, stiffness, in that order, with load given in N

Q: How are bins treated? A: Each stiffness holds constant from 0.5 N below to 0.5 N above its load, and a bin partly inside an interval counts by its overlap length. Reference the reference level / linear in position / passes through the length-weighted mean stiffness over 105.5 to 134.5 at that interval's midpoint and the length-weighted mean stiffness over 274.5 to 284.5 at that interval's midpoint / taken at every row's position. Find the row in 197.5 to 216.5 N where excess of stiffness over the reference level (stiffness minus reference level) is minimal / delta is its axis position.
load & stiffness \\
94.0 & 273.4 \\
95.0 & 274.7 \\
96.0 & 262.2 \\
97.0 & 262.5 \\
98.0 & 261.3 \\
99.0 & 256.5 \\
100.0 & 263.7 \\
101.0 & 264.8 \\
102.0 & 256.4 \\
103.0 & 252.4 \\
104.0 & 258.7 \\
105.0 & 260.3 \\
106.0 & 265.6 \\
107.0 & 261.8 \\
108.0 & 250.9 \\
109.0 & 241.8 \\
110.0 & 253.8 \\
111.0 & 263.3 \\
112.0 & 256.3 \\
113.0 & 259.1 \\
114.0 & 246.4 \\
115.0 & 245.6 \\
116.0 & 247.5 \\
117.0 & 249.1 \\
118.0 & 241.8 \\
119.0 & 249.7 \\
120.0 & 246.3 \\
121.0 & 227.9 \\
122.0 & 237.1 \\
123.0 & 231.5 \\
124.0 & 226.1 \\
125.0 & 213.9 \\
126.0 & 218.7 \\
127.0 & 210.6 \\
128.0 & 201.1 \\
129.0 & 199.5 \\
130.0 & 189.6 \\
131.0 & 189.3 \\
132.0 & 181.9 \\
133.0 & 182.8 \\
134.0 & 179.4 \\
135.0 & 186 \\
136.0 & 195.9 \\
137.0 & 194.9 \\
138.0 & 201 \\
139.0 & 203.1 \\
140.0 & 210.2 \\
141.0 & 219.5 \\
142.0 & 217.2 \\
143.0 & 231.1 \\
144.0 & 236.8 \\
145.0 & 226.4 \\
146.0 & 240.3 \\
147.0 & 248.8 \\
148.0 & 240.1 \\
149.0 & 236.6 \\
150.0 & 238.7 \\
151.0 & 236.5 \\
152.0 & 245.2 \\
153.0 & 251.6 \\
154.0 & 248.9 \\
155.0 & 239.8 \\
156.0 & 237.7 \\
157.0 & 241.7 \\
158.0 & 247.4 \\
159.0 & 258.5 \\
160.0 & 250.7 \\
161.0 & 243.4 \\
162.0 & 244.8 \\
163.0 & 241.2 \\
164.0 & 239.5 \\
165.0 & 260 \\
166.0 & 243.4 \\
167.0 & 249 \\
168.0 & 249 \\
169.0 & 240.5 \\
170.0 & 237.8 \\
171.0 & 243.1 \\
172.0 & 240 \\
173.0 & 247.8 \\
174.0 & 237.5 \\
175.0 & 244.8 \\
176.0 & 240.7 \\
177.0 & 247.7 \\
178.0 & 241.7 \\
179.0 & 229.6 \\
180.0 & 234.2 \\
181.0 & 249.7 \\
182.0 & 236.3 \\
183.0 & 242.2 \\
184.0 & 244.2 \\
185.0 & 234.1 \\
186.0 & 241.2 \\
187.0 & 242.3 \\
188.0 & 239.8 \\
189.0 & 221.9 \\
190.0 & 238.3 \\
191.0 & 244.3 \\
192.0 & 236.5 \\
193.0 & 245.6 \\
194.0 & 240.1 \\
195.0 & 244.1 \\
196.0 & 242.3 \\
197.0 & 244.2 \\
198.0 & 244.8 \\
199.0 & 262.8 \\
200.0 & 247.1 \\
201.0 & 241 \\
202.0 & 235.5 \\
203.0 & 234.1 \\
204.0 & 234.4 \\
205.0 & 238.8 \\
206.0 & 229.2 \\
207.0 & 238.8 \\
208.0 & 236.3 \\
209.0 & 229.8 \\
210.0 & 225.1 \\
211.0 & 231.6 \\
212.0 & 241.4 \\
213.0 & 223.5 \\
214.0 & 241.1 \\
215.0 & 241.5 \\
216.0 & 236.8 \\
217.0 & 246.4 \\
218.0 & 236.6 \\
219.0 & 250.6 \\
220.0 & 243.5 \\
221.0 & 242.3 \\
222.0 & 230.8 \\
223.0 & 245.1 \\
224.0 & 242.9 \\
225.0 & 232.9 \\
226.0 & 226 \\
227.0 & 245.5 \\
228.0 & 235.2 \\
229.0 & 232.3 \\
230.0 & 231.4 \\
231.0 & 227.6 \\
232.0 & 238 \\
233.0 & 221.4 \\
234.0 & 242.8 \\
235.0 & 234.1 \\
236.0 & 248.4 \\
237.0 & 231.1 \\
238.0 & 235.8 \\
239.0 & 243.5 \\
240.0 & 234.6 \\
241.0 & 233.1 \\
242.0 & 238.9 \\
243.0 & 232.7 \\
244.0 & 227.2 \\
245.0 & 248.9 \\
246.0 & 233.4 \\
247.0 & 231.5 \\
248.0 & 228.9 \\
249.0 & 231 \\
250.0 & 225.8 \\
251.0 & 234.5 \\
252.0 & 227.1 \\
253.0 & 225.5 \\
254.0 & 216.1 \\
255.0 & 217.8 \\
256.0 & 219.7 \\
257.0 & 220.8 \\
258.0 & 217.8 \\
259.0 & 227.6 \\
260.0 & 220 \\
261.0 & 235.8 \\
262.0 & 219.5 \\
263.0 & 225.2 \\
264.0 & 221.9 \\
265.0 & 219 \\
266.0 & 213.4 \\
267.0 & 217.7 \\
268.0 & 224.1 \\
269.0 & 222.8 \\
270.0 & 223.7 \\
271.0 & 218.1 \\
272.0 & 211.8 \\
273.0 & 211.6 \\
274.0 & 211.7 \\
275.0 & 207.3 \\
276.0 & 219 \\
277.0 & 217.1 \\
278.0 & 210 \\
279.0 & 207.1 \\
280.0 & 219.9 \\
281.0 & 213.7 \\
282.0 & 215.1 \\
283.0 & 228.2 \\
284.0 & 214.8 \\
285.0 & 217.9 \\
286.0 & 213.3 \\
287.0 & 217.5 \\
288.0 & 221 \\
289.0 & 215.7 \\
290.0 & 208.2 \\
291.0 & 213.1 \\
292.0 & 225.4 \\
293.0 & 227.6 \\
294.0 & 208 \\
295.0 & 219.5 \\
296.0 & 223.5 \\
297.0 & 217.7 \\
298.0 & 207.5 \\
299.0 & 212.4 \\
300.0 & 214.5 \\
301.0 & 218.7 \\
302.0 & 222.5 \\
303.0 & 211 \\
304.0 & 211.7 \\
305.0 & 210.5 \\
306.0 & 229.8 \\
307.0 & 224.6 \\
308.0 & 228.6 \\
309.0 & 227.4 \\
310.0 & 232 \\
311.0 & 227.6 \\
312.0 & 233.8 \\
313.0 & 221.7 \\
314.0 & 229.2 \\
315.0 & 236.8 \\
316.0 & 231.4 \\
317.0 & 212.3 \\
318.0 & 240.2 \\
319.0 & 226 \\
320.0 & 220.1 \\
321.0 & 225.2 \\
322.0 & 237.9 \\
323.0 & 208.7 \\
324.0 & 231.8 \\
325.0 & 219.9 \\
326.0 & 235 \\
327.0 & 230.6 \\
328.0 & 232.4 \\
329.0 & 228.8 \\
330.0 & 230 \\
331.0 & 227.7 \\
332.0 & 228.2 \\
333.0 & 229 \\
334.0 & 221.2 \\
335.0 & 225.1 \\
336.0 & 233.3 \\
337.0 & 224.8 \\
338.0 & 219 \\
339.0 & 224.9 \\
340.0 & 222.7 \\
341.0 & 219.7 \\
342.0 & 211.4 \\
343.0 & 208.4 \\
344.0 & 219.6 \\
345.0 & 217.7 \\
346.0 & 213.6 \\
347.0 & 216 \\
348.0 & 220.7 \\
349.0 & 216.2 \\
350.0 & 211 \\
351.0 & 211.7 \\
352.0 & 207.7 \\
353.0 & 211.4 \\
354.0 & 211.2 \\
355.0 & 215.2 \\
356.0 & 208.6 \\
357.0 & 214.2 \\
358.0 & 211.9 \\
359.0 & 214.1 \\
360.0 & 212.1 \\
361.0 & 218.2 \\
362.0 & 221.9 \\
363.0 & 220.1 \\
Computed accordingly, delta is 213.0 N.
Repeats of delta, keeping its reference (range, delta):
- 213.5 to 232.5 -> 226.0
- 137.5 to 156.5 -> 138.0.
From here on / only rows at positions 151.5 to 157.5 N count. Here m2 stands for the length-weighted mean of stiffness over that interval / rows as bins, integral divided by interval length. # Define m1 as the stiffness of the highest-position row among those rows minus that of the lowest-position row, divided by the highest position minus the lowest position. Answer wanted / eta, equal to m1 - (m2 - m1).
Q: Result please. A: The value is -246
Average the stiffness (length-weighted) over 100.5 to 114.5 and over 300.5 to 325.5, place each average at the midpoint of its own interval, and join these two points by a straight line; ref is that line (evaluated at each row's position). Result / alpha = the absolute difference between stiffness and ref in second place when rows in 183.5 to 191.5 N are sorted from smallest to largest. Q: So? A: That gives 0.7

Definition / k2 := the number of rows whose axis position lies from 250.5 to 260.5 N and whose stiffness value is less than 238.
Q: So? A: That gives 10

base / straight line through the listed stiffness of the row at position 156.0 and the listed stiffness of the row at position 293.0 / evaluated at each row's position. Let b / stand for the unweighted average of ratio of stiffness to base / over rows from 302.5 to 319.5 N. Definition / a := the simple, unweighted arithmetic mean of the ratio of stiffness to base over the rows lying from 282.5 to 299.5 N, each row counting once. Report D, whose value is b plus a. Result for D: 1.95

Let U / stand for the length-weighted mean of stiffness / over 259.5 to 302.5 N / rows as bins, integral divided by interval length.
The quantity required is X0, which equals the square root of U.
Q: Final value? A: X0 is 14.7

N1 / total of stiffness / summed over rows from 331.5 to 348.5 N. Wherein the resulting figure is 3755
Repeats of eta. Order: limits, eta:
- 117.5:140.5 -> -212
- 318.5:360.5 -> -221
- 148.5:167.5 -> -244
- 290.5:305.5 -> -217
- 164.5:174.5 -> -250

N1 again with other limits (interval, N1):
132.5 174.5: 9764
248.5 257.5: 2018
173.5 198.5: 6008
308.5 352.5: 9848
